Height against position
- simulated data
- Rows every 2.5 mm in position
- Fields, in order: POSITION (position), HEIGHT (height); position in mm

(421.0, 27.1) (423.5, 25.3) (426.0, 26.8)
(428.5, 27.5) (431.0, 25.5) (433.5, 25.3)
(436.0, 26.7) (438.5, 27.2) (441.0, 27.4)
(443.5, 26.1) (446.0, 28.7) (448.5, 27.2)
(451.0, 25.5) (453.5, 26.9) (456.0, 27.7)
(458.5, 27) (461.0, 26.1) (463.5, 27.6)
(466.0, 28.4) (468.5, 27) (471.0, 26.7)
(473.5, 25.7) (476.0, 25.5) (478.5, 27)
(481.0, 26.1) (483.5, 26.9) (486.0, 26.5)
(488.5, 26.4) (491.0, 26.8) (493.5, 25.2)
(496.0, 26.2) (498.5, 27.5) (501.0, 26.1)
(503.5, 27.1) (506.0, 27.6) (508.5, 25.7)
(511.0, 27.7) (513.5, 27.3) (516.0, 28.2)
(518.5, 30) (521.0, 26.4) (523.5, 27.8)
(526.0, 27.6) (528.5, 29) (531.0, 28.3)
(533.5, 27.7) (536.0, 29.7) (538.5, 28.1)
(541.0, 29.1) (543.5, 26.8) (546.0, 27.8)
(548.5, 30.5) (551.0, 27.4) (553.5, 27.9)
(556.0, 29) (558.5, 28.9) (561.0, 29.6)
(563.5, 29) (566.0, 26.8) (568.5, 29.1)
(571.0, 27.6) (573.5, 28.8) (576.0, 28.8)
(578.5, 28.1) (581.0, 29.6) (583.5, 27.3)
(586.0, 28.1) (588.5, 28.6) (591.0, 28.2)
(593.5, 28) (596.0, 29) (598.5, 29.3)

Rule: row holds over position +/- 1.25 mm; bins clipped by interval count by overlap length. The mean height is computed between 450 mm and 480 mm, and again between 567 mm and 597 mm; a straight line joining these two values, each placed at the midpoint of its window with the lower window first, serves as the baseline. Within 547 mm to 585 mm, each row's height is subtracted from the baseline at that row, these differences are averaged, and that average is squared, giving 0.13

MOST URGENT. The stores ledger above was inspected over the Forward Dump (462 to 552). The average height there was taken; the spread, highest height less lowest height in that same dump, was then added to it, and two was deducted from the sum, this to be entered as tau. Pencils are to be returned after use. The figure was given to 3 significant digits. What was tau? 30.7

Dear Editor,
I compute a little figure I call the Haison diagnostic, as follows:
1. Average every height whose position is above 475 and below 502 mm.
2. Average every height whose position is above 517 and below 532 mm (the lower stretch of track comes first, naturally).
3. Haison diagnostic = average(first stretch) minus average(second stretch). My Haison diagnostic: -1.8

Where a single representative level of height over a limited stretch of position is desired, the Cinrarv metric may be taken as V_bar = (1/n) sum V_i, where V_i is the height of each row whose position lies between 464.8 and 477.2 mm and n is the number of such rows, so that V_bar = 26.7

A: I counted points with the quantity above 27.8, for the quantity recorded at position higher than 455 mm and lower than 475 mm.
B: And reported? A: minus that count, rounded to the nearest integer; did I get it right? -1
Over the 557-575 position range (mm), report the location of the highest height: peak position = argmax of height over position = 561.0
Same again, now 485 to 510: 506.0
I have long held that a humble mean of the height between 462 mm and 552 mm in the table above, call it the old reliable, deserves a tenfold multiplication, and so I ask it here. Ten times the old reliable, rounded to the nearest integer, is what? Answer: 274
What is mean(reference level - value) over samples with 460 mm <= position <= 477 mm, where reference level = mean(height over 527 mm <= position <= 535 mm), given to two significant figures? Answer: 1.6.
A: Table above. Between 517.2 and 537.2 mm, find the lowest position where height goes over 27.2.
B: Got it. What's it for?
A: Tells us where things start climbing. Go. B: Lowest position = 518.5 mm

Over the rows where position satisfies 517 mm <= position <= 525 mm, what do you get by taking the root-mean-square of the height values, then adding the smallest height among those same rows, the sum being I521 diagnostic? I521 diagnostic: 54.5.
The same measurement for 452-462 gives 53.0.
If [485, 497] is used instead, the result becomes 51.4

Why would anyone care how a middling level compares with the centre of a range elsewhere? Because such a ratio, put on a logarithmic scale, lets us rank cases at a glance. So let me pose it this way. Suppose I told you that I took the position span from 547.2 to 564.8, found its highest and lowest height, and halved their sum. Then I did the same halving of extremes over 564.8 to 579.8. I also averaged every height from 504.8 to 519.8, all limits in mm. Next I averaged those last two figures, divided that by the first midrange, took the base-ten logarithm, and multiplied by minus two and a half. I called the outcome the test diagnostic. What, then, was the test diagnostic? 0.042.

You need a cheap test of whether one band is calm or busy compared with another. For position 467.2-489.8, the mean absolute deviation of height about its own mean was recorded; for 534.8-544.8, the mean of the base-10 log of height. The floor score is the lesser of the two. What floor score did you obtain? 0.44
